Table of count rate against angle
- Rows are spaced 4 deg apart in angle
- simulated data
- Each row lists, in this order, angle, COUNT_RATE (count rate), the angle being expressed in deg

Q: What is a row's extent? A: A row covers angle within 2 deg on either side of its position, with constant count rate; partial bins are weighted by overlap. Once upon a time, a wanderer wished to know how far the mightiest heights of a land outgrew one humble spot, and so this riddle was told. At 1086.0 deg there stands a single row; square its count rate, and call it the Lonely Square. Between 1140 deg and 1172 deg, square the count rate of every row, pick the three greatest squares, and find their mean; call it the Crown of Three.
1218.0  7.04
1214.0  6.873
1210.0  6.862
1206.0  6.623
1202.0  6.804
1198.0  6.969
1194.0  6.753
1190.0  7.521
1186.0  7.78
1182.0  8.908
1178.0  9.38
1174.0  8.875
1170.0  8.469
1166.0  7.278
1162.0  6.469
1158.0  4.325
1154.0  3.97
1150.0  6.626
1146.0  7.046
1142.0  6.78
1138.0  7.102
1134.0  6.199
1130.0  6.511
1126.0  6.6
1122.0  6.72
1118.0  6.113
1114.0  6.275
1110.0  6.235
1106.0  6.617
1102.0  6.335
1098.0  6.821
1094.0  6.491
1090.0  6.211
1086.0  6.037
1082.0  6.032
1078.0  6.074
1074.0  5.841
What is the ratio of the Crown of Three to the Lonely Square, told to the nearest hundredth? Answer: 1.59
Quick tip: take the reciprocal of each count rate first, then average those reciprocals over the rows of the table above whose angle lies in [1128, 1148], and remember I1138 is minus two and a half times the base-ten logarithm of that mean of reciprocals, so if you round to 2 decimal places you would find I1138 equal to 2.07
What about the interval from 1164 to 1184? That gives 2.33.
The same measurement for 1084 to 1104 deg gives 2.01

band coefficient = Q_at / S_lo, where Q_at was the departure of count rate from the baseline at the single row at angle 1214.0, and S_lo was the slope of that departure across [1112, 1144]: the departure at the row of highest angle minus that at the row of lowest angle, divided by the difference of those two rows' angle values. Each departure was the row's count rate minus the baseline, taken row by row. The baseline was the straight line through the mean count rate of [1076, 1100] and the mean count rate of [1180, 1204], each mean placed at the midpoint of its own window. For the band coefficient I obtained -124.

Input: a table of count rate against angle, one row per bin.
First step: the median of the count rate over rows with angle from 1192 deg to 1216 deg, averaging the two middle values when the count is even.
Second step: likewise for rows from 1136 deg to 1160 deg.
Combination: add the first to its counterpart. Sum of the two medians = 13.5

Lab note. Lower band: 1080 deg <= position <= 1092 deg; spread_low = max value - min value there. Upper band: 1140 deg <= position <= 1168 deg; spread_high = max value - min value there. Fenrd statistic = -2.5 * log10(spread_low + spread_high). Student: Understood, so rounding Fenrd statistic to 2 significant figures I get -1.4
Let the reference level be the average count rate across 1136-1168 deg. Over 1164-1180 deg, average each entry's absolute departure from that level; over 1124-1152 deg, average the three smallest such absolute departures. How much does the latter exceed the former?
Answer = -2.1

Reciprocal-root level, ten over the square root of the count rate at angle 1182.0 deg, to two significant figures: 3.4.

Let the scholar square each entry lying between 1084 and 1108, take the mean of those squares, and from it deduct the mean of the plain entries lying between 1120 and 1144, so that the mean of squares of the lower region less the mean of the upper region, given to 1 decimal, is 34.6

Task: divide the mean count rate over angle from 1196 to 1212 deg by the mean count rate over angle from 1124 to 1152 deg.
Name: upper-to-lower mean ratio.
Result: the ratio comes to 1.02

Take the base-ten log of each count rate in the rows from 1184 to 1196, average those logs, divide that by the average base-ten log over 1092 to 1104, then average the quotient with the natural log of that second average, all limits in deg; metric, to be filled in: 0.429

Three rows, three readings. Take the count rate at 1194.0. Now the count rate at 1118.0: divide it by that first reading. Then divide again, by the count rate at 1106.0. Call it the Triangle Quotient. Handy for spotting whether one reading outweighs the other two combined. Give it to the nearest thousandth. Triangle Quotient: 0.137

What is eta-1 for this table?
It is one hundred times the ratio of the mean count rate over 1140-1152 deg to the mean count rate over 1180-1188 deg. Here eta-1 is 82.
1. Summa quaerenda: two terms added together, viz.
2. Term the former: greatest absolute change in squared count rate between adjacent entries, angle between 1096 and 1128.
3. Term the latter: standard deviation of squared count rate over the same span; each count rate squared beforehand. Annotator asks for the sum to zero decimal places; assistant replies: 11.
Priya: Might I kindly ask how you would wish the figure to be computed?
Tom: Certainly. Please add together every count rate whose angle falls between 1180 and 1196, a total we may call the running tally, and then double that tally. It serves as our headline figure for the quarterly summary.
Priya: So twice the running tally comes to 62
